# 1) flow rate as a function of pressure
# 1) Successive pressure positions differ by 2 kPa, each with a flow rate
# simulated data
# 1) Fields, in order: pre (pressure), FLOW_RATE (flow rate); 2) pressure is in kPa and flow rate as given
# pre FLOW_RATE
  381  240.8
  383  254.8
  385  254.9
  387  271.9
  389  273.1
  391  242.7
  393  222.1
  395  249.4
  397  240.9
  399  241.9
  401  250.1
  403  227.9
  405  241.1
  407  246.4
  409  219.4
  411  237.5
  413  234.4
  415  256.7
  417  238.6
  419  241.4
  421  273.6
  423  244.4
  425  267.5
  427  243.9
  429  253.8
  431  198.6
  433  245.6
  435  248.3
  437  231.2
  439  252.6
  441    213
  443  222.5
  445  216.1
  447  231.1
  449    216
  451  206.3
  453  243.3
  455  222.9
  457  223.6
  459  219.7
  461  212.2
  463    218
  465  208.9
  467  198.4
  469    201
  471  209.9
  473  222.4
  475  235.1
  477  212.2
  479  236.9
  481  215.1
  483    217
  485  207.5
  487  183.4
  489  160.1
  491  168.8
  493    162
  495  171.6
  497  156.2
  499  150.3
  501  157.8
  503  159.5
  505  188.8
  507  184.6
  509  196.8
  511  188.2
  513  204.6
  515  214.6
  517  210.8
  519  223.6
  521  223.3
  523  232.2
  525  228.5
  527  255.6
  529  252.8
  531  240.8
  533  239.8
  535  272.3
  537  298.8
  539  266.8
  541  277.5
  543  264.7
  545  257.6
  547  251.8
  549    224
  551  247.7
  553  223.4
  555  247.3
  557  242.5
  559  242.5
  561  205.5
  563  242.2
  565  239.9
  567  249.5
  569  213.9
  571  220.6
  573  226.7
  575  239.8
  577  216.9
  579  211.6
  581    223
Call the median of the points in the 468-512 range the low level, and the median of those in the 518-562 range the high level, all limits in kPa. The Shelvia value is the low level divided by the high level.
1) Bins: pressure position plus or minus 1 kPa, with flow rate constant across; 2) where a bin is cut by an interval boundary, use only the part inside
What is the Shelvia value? 0.77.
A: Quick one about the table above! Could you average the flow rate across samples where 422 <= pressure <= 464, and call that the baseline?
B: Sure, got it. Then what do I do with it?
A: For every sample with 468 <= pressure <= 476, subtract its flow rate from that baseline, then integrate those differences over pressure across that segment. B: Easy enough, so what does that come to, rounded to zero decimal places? 103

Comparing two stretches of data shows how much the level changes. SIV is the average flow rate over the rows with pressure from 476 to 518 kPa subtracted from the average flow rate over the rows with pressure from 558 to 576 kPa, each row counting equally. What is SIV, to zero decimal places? 43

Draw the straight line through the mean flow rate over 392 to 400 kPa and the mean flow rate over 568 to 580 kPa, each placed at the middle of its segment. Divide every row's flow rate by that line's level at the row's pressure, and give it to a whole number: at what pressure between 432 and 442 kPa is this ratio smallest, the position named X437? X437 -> 441 kPa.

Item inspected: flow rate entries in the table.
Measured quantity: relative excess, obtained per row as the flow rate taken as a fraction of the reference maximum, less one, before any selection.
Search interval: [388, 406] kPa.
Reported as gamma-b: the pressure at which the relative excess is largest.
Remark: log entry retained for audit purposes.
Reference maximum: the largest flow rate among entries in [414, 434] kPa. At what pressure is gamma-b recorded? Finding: 389 kPa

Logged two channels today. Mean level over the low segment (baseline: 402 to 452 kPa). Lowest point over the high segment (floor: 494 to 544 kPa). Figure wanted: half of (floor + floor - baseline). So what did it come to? 32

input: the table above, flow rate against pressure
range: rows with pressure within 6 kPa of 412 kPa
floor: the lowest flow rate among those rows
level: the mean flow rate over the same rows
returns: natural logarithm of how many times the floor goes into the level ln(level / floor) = 0.085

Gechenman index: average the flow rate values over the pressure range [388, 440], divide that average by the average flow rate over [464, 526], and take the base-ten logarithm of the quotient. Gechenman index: 0.090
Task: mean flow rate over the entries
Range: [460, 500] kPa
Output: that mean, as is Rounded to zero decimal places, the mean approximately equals 197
